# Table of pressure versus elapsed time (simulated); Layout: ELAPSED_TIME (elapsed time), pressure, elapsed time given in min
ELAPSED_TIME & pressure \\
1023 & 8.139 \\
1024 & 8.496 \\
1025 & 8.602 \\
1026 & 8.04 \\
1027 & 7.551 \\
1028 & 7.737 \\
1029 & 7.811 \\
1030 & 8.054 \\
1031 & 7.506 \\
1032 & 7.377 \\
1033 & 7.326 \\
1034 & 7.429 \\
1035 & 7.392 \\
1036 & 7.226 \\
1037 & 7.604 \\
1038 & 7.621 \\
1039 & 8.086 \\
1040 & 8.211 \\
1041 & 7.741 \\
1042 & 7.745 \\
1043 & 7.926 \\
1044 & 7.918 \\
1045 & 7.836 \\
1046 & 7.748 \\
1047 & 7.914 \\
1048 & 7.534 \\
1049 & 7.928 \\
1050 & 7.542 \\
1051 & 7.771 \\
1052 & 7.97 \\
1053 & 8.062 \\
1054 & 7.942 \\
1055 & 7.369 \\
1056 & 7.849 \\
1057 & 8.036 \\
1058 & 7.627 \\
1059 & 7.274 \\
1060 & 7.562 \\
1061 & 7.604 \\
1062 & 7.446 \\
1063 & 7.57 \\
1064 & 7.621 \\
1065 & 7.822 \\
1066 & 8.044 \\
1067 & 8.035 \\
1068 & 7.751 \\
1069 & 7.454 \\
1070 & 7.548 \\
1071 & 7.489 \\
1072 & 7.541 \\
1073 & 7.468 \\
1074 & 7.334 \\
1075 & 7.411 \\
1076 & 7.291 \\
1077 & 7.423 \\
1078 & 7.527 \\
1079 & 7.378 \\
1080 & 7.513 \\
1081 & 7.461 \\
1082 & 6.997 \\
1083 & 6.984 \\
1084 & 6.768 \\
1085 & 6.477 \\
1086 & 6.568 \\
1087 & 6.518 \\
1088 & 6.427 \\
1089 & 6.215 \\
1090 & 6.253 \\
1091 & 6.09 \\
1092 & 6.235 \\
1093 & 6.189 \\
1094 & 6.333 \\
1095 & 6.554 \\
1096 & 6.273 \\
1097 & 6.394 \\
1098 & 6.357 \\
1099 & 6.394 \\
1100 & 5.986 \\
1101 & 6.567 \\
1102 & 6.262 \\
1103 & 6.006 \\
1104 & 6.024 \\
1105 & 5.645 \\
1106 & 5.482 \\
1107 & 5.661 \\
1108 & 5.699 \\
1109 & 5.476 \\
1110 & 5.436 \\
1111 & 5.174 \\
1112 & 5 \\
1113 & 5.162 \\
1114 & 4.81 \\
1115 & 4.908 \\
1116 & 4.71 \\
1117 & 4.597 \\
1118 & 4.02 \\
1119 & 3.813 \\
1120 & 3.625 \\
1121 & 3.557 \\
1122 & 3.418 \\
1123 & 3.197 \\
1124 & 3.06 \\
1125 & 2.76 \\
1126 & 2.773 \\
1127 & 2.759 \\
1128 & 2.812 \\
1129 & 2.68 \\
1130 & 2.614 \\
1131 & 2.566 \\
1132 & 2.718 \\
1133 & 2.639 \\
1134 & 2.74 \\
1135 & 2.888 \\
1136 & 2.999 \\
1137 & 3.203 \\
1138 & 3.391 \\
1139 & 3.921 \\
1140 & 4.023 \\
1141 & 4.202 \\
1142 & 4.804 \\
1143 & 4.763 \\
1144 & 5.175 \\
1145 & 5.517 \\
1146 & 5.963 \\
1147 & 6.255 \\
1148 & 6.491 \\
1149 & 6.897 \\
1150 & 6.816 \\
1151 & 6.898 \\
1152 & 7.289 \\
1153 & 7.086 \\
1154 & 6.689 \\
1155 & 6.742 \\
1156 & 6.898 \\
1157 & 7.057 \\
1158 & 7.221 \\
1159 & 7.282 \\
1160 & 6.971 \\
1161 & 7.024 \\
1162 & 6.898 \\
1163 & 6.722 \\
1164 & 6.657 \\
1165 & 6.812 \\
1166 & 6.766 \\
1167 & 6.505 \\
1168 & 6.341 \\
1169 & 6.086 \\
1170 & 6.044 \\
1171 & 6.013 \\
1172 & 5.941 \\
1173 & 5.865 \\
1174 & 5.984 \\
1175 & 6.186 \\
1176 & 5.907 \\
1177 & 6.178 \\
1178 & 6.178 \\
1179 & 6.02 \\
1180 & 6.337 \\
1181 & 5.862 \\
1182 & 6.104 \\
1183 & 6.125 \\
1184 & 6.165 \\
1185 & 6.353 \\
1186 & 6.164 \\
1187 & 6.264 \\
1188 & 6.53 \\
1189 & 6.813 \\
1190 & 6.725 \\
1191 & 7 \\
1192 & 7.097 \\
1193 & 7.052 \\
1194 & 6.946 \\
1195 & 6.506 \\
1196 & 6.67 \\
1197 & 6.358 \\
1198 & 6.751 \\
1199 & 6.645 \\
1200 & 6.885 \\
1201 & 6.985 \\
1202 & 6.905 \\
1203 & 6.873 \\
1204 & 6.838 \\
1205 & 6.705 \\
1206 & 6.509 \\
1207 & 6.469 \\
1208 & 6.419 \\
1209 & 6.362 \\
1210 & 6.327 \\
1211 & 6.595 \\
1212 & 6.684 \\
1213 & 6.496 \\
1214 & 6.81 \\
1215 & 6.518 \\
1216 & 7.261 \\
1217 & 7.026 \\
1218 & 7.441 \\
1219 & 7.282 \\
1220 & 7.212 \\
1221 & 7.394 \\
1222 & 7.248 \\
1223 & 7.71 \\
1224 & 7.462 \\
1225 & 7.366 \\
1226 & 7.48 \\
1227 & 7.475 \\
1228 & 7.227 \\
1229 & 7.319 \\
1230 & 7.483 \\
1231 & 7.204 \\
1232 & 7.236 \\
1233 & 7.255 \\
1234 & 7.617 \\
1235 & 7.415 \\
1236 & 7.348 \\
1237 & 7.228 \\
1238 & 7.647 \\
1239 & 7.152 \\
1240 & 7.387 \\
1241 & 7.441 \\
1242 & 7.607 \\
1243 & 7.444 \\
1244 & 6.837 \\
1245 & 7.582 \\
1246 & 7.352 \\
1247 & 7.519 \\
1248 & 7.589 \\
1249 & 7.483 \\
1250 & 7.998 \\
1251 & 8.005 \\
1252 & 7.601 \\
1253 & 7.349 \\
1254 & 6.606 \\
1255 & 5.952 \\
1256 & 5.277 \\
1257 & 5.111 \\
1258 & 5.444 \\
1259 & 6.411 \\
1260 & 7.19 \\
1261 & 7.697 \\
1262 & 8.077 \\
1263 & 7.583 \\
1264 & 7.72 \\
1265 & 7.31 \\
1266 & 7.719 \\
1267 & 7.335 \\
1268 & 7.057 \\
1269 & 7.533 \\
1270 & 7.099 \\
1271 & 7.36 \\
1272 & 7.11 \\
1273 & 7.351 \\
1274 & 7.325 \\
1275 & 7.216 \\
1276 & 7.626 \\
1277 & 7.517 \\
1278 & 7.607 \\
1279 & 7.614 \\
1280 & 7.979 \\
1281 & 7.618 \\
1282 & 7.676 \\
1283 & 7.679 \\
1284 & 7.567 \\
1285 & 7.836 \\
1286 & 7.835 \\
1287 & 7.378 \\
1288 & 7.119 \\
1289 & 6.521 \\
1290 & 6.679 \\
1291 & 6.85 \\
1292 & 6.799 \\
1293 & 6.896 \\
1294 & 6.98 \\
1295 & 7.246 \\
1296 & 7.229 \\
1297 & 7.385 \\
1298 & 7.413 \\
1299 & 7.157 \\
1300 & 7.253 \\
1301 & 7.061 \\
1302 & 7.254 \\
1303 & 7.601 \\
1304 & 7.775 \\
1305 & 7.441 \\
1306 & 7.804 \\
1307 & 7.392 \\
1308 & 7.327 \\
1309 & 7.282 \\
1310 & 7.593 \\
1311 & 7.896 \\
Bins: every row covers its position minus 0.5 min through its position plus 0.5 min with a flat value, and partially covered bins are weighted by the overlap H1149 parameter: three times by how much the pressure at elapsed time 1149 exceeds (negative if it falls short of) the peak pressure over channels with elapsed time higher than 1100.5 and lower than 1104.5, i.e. 1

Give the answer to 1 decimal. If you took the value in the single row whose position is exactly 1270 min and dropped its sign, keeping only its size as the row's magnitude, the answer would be 7.1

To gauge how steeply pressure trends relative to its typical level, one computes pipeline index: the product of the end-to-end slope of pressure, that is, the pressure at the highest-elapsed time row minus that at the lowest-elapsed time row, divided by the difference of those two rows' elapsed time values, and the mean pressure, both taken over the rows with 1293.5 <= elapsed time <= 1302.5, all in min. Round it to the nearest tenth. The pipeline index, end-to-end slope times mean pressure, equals 0.2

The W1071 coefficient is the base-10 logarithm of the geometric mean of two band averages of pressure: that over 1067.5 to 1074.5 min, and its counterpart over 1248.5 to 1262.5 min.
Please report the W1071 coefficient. 0.86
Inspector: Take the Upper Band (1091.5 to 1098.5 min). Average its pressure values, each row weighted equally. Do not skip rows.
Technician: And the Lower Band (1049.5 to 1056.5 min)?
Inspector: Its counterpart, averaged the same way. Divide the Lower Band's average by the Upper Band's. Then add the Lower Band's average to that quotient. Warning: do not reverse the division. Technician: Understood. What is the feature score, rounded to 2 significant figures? 9.0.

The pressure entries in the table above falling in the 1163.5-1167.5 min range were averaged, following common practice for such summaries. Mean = 6.7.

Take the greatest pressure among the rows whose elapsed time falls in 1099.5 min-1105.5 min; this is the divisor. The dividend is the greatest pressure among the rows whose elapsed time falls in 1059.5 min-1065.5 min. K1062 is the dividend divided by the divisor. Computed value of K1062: 1.19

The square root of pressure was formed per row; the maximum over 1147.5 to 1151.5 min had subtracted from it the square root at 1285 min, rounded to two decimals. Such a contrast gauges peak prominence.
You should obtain -0.17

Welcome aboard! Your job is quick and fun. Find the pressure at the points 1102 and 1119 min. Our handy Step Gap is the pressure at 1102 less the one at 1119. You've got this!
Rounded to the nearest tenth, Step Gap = 2.4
